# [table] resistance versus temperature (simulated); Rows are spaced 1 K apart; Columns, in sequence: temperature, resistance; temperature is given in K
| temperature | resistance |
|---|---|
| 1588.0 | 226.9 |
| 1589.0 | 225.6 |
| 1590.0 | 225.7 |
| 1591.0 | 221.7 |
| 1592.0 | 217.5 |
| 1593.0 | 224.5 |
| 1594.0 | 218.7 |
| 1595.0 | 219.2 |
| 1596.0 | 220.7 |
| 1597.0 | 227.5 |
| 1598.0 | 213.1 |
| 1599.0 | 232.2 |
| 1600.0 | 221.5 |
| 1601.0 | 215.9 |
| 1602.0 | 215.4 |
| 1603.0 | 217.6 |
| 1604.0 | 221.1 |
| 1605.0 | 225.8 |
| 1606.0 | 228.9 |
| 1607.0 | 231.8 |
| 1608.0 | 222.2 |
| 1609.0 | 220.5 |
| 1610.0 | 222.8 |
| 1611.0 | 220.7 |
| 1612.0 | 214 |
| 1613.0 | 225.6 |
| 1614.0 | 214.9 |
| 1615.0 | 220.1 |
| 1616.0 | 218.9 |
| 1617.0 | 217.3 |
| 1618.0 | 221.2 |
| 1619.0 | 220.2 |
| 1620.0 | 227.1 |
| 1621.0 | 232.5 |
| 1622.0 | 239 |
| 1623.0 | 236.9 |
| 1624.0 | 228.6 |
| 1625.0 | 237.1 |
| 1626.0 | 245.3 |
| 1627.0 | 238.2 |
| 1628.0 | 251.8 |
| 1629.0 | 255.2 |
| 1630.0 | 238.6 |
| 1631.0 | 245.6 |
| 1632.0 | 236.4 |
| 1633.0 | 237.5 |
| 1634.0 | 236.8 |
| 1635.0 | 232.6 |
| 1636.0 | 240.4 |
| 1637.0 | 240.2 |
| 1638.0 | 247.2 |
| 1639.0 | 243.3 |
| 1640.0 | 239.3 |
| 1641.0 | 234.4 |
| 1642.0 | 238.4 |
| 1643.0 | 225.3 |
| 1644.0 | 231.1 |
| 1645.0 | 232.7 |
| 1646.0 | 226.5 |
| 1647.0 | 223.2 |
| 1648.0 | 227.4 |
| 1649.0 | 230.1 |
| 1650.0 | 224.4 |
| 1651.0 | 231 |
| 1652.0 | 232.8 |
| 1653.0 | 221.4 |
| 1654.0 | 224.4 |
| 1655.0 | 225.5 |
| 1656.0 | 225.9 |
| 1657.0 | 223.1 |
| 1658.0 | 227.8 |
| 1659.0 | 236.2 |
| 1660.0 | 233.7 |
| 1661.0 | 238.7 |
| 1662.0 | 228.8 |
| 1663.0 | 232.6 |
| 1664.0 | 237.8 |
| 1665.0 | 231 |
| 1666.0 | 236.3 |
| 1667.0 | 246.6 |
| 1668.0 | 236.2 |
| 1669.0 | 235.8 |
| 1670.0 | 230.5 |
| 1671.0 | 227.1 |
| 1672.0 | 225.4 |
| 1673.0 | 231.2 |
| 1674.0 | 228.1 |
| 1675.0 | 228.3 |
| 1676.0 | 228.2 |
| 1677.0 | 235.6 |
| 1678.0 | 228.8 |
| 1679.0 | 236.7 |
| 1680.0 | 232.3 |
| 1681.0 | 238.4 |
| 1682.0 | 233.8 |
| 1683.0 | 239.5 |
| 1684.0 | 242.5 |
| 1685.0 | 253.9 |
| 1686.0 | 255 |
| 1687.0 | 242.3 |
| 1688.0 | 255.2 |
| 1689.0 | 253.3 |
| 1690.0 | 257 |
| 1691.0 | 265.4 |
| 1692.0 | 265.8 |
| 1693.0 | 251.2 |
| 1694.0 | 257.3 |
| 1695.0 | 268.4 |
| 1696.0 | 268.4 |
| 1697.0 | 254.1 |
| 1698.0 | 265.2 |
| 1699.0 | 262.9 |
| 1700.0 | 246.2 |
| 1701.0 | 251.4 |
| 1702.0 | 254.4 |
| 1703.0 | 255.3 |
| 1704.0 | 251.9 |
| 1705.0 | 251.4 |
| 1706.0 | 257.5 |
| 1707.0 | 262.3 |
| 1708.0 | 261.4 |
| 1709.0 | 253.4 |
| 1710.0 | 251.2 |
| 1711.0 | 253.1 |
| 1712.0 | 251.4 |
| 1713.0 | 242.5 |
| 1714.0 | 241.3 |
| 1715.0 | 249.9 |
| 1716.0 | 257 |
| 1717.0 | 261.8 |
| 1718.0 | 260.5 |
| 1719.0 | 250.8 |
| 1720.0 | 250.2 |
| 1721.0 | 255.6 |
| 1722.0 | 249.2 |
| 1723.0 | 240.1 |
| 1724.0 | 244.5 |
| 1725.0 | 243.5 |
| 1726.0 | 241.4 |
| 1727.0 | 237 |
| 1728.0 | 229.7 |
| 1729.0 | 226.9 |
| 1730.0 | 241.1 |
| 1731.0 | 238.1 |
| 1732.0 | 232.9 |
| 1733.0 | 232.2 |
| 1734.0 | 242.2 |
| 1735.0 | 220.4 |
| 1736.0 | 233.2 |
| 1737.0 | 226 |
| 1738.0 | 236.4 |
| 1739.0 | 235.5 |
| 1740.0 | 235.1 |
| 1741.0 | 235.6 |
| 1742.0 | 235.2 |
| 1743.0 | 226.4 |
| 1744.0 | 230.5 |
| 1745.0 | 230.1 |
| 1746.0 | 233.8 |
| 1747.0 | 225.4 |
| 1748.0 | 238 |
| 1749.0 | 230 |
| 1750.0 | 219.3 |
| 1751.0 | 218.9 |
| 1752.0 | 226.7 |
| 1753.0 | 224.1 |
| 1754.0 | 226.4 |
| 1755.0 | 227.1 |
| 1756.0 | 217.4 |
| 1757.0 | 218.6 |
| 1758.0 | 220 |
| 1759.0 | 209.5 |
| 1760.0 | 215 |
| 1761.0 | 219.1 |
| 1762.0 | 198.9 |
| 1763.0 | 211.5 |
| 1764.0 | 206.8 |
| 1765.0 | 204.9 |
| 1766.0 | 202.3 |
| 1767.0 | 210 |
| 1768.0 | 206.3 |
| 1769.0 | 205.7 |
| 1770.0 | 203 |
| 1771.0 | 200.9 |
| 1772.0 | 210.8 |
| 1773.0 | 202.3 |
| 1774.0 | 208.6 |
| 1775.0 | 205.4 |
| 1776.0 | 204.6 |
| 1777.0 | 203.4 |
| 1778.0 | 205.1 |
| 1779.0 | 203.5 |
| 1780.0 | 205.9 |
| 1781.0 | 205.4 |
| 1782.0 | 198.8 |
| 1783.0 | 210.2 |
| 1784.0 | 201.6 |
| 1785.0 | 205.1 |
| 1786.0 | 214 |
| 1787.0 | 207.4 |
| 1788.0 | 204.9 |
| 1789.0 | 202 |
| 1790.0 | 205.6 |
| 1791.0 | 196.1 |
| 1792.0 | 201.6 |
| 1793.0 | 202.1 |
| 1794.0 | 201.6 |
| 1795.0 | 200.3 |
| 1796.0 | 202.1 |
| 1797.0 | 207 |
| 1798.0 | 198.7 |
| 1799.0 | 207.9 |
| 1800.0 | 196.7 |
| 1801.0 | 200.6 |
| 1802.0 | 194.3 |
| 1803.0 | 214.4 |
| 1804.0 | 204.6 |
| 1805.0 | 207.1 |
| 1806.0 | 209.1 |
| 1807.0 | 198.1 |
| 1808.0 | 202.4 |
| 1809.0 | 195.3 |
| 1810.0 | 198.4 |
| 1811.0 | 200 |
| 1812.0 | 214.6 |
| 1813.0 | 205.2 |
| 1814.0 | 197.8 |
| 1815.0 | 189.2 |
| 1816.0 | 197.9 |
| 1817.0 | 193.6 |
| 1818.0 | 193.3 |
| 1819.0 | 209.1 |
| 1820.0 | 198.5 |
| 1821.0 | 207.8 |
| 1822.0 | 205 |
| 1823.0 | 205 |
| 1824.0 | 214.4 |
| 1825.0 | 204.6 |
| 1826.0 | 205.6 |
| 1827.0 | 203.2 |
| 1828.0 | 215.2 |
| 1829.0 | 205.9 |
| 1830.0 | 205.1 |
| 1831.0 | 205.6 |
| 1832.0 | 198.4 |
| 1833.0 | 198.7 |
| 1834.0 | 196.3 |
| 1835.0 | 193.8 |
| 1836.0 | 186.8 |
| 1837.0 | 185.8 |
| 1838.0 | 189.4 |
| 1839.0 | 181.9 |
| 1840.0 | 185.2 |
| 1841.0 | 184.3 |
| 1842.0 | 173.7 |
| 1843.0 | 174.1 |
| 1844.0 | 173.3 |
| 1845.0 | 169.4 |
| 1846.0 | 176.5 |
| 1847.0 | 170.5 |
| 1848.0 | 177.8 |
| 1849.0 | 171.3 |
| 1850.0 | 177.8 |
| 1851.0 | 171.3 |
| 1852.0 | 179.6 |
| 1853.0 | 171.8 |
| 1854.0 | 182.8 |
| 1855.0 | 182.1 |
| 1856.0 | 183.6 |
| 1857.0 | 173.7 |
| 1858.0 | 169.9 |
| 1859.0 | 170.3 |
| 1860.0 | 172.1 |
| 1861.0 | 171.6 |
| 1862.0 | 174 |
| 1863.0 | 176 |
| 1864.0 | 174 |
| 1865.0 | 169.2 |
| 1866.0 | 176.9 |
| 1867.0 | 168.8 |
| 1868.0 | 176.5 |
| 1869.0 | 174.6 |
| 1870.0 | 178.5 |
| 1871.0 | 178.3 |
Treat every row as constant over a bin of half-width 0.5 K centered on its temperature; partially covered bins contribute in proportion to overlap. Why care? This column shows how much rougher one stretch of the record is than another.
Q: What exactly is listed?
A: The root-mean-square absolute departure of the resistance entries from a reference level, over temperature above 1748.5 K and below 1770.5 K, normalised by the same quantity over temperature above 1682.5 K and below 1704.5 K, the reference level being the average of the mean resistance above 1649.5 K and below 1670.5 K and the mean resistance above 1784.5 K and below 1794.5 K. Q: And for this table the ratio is 0.25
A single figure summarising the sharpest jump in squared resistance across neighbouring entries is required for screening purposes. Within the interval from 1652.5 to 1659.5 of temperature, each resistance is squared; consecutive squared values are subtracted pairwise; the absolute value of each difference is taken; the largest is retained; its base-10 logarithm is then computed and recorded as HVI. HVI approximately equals 3.59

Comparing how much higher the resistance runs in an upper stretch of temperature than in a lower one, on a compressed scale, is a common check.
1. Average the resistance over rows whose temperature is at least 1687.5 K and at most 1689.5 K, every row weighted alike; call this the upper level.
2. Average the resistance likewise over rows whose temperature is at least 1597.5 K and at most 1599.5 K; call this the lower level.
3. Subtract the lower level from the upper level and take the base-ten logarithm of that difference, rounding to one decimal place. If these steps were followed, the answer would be 1.5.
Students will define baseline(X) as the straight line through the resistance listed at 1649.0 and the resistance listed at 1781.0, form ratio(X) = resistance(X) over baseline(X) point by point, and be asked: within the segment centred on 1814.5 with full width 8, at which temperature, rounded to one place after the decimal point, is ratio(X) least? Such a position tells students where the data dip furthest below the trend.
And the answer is 1815.0 K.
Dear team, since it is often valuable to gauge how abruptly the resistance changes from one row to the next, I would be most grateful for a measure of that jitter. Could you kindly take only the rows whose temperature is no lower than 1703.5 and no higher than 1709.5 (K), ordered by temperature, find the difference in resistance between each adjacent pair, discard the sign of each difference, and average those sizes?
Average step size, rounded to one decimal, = 4.1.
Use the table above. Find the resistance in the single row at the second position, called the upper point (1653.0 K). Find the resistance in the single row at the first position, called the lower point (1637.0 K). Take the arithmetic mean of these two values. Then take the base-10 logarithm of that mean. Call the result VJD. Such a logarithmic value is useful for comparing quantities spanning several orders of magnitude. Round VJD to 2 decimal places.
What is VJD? 2.36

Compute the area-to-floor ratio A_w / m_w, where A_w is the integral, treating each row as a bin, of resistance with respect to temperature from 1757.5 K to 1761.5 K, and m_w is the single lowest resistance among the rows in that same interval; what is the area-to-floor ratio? 4.12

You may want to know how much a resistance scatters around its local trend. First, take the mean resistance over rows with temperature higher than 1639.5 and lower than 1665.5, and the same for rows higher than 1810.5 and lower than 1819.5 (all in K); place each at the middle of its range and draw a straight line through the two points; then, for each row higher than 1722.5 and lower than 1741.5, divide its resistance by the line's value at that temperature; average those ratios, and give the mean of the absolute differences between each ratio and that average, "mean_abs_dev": 0.0220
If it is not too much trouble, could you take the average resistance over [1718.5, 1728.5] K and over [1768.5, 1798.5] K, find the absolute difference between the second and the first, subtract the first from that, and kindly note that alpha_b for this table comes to -204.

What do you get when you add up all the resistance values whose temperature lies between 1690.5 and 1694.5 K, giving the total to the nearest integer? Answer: 1040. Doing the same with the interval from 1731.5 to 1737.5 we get 1387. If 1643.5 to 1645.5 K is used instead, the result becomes 464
